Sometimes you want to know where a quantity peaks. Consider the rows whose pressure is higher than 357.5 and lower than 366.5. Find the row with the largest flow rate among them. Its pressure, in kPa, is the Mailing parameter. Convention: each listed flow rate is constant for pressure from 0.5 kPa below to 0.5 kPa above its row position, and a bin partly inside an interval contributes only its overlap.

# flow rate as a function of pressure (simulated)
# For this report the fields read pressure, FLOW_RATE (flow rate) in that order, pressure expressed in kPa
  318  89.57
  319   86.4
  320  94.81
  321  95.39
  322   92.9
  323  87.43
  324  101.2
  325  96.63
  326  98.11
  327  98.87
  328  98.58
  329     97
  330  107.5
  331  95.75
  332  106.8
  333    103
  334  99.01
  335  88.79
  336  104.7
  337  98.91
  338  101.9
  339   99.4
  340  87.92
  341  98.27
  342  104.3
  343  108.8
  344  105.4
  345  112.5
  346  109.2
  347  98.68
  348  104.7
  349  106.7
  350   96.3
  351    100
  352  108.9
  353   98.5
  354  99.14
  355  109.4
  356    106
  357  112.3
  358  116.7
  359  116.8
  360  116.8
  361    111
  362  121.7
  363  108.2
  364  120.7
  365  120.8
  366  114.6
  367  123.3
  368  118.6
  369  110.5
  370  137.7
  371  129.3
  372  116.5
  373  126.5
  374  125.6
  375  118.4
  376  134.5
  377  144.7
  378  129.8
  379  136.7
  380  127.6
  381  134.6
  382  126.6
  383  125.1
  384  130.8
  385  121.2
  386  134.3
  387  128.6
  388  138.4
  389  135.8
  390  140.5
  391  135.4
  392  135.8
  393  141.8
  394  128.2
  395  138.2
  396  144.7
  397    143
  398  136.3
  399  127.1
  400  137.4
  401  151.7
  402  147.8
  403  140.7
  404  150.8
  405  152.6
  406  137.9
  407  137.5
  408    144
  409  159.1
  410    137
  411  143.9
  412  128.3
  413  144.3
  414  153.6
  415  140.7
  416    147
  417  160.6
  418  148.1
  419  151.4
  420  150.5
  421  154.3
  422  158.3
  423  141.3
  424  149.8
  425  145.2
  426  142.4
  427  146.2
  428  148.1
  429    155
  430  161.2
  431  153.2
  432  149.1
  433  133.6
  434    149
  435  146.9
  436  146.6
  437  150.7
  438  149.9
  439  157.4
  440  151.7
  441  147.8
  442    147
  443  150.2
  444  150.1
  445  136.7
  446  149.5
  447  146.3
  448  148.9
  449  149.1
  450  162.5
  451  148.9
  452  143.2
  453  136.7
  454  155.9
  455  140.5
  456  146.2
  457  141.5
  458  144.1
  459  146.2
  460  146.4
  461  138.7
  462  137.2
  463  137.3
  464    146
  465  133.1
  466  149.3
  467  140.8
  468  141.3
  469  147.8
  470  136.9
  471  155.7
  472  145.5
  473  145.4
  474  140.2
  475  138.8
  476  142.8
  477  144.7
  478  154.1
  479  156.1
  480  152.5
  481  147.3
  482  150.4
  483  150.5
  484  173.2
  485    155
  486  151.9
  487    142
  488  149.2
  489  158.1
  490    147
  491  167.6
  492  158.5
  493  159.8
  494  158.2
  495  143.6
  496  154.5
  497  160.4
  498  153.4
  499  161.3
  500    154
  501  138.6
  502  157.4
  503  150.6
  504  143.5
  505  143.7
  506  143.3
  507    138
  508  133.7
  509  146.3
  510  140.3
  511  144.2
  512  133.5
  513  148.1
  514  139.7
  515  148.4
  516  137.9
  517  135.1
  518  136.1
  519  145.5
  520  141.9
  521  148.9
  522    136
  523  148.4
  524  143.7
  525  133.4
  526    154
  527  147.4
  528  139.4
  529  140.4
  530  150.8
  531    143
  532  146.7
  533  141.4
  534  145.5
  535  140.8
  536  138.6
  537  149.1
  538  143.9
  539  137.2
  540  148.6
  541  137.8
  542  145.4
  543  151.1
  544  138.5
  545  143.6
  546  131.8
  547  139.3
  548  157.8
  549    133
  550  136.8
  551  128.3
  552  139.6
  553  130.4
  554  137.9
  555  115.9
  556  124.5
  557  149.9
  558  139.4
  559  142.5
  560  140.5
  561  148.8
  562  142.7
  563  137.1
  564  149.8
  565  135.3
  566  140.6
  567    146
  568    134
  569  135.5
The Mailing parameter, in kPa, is 362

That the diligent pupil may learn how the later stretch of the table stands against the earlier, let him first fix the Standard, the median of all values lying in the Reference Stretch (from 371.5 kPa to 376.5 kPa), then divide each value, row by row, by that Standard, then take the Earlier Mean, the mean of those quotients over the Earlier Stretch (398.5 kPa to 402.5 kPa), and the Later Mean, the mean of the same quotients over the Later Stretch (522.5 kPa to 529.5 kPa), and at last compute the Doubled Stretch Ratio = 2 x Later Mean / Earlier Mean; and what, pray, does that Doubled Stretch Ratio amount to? 2.04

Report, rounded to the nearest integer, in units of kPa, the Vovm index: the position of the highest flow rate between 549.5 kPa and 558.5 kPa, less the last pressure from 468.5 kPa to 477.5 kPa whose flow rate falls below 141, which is 82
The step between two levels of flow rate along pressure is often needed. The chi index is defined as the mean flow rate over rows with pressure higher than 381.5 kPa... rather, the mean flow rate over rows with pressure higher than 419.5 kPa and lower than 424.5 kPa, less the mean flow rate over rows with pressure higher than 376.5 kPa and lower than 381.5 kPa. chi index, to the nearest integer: 16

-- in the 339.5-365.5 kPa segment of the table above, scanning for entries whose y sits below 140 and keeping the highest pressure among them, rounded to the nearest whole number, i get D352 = 365 kPa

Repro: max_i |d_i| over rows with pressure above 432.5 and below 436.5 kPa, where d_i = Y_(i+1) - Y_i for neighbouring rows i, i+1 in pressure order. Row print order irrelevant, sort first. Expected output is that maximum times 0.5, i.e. 7.7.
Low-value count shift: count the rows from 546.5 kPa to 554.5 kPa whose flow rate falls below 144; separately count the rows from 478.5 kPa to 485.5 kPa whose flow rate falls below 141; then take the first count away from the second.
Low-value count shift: -7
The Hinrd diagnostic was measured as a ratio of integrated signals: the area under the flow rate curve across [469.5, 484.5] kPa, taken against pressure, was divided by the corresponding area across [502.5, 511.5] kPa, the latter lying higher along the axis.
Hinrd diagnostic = 1.7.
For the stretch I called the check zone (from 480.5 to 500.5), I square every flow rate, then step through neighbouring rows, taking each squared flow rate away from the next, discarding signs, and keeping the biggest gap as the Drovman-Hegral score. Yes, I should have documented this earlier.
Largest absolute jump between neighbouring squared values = 7348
